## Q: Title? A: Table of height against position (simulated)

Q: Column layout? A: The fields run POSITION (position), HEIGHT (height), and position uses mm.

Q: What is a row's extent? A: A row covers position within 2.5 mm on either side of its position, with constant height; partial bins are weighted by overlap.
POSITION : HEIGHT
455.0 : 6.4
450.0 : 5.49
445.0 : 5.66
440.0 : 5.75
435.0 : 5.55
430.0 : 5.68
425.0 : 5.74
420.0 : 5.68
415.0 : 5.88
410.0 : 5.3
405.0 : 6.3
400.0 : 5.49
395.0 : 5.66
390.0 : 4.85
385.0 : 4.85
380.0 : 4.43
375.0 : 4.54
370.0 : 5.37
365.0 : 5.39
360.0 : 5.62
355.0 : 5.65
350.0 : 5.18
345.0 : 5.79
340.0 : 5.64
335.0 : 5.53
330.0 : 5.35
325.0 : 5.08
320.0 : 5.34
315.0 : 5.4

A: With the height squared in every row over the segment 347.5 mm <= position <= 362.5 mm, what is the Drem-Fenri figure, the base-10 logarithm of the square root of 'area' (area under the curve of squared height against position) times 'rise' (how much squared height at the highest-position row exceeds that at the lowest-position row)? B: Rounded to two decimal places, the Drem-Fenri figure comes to 1.67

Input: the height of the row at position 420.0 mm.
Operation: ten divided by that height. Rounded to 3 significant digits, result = 1.76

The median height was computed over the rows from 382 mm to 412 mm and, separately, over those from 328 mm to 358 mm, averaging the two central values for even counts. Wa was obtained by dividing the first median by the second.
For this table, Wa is 0.97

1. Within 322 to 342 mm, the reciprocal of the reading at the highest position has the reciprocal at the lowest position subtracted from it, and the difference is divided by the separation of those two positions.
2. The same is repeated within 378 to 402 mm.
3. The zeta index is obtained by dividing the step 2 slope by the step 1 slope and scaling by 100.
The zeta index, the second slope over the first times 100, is 167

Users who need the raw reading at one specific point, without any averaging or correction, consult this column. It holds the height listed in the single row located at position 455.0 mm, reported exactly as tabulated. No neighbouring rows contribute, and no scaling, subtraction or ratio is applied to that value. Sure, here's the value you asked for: 6.4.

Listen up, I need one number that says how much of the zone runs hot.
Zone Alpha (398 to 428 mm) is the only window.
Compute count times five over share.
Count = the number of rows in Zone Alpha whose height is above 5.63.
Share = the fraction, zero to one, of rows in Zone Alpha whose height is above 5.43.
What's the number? 24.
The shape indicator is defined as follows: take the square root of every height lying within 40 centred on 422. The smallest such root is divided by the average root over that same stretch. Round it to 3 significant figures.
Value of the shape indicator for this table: 0.962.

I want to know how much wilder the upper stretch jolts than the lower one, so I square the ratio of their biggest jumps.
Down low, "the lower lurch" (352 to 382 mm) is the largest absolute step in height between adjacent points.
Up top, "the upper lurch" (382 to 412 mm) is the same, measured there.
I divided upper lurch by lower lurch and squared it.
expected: 1.45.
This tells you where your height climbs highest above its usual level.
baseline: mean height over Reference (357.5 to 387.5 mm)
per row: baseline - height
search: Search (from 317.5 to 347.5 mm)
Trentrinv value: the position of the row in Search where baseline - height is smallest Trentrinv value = 345.0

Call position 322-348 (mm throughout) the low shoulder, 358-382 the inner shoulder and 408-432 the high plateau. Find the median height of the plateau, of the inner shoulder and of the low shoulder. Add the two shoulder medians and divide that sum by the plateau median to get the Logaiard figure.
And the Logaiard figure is 1.92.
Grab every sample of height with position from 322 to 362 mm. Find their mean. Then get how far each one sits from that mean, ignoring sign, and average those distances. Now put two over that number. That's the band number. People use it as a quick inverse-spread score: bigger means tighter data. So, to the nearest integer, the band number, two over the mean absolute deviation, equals 10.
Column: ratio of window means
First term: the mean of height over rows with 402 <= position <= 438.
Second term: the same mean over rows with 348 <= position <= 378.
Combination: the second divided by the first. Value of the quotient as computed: 0.92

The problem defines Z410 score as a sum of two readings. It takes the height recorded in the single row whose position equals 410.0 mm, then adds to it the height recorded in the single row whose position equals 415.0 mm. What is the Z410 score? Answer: 11.2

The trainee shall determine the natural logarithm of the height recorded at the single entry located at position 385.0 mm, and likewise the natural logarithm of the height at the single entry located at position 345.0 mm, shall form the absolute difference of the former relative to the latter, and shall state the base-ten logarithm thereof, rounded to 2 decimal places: -0.75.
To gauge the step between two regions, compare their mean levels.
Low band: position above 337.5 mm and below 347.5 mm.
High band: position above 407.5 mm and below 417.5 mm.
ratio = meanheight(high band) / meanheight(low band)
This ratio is 0.98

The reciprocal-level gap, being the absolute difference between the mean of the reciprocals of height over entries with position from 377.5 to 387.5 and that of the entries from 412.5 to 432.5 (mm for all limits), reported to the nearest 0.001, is 0.042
